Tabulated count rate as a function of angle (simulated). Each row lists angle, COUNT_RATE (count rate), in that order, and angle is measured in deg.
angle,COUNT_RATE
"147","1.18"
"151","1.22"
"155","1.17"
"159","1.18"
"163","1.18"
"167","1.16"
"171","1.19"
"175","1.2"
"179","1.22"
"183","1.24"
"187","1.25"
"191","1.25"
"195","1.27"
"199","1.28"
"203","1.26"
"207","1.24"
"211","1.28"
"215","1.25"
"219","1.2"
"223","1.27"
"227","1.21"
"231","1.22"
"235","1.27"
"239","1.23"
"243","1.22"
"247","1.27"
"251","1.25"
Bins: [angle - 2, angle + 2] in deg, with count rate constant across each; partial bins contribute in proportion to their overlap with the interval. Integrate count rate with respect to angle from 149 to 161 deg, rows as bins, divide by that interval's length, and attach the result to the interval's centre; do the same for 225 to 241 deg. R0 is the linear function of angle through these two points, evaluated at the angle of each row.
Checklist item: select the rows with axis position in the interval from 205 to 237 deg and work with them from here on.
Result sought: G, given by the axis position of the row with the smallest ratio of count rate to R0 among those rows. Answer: 219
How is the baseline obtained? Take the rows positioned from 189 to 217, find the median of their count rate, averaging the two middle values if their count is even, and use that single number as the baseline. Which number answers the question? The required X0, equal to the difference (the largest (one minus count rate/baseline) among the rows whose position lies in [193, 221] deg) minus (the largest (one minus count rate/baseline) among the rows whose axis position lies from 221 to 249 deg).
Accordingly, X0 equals 0.008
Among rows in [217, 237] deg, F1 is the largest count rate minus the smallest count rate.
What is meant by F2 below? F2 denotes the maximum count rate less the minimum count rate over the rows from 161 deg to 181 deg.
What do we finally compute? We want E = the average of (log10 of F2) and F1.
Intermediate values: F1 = 0.070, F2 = 0.060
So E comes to -0.58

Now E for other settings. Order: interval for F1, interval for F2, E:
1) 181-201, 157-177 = -0.68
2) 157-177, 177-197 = -0.63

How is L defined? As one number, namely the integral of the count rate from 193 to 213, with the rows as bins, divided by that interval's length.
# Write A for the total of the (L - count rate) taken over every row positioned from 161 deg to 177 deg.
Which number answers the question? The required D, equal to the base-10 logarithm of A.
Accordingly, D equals -0.48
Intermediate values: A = 0.33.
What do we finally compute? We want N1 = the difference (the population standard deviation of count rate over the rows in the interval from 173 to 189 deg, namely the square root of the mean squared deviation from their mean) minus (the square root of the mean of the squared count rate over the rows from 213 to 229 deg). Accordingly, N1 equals -1.21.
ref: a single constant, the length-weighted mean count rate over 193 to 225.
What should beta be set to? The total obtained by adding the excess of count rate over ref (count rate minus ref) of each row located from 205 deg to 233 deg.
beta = -0.12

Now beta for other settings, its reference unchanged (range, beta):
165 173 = -0.16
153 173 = -0.40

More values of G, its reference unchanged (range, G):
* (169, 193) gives 171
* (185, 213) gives 207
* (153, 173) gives 167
